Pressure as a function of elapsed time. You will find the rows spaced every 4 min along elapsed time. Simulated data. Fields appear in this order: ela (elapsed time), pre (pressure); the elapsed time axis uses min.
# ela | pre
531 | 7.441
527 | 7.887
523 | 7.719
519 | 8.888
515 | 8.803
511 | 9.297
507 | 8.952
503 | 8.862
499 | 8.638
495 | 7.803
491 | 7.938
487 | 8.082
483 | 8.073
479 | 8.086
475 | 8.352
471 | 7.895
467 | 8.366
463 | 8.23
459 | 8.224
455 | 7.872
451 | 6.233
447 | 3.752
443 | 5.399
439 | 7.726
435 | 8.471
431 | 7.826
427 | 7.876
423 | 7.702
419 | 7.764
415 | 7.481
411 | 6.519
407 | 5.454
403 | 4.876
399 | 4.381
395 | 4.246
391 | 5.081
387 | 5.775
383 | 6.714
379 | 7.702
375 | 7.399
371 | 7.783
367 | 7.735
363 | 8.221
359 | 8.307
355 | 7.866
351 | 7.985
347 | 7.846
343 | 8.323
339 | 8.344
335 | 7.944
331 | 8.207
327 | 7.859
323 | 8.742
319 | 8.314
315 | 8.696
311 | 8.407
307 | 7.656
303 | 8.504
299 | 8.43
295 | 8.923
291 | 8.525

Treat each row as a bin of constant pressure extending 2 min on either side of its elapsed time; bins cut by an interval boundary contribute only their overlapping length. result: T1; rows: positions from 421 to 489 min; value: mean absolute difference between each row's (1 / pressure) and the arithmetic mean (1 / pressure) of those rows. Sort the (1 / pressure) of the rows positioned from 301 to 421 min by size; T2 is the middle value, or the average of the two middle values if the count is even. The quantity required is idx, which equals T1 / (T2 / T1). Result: 0.0042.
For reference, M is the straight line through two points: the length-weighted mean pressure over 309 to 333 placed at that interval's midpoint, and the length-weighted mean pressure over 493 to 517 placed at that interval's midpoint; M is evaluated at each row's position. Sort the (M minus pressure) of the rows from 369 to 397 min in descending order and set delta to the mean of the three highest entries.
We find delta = 3.47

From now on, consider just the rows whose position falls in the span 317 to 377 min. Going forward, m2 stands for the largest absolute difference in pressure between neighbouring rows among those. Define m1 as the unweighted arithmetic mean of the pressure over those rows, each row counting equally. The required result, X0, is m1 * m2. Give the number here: 7.1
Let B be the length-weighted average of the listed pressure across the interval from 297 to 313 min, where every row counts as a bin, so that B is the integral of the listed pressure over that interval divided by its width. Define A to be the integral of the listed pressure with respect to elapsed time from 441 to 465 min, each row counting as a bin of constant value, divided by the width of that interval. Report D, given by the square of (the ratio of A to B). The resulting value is 0.64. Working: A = 6.6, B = 8.2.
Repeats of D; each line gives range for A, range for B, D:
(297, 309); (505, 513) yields 0.81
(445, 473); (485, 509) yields 0.74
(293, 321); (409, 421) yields 1.35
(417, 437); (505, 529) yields 0.85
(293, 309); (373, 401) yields 2.02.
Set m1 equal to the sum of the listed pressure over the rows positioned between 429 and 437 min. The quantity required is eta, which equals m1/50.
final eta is 0.326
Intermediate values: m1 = 16.3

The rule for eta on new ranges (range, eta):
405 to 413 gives 0.239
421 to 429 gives 0.312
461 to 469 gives 0.332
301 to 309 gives 0.323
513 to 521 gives 0.354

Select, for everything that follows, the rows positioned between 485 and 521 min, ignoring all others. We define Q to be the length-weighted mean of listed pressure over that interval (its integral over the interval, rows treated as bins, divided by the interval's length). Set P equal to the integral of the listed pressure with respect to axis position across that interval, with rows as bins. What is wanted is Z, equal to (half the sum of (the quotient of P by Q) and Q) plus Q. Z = 30.9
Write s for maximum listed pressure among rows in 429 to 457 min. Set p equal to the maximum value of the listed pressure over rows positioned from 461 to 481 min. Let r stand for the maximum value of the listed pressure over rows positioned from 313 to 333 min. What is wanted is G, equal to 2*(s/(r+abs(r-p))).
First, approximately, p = 8.366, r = 8.742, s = 8.471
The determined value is 1.86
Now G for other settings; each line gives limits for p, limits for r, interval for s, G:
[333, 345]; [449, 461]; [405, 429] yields 1.89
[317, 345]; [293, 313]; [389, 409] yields 1.20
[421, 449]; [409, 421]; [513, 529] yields 2.10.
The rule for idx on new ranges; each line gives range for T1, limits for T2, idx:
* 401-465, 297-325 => 0.0080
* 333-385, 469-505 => 0.0002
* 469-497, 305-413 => 0.0000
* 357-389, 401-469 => 0.0012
